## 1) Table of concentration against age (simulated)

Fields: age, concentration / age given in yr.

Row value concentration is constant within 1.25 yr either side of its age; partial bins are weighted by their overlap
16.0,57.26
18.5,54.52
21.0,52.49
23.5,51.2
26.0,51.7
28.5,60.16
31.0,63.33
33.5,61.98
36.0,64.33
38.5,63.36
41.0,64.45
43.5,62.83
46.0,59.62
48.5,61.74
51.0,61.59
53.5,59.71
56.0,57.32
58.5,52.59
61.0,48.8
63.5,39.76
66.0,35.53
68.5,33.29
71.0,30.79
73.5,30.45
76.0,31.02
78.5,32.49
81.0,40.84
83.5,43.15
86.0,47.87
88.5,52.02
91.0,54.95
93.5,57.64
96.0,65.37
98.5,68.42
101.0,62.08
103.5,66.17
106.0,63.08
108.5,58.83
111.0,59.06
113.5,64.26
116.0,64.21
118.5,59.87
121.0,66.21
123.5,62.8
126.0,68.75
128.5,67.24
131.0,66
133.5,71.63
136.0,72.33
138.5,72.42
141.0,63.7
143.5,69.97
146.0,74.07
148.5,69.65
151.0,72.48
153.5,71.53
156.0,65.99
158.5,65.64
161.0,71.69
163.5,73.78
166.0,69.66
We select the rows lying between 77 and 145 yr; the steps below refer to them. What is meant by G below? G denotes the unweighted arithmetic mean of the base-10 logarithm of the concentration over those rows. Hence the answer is 1.78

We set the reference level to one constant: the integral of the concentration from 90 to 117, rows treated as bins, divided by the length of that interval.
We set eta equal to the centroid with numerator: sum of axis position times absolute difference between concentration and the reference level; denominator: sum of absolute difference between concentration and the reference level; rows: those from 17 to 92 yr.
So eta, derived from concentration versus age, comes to 66.5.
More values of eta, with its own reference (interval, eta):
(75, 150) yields 102.2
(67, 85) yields 75.3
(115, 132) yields 124.9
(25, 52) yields 33.2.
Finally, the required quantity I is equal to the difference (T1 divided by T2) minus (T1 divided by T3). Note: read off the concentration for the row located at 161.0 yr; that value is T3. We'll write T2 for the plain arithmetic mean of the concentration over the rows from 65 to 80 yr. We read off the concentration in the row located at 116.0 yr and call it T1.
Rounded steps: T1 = 64.21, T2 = 32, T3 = 71.69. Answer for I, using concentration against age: 1.1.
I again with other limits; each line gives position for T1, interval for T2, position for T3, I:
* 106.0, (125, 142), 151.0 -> 0.0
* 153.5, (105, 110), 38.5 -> 0.0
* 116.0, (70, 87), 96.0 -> 0.8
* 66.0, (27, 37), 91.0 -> -0.1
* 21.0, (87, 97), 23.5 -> -0.1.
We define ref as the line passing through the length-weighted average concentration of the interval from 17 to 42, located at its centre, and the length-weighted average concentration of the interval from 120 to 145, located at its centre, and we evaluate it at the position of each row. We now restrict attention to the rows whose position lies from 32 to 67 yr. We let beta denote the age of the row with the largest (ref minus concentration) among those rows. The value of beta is 66.0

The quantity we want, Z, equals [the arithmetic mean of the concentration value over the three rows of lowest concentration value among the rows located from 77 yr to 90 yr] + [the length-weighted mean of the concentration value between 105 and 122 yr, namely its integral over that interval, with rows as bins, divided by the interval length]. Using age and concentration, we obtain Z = 101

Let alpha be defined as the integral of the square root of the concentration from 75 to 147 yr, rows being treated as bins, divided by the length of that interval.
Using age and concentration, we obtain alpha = 7.7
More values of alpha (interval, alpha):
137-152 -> 8.4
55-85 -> 6.3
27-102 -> 7.2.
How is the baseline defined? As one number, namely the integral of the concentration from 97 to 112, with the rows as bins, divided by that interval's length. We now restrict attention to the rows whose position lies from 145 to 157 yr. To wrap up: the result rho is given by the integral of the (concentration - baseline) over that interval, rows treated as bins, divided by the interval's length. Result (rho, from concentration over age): 8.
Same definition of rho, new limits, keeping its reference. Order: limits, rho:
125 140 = 7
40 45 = 0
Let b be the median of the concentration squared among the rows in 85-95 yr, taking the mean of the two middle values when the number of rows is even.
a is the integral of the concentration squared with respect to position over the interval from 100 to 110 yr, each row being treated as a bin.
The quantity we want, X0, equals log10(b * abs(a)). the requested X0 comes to 8.05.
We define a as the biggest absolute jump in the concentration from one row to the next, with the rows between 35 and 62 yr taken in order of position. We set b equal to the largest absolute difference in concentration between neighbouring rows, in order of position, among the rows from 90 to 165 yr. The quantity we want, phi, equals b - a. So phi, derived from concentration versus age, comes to 4.0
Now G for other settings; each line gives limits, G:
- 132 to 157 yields 1.85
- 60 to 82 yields 1.55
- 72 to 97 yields 1.64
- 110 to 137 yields 1.82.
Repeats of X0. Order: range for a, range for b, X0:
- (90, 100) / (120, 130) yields 8.23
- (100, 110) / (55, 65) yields 8.00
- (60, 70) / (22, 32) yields 7.69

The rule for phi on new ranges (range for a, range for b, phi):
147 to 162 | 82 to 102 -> 1.7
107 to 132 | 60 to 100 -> 2.7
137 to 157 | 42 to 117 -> 0.3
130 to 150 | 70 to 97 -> -0.4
